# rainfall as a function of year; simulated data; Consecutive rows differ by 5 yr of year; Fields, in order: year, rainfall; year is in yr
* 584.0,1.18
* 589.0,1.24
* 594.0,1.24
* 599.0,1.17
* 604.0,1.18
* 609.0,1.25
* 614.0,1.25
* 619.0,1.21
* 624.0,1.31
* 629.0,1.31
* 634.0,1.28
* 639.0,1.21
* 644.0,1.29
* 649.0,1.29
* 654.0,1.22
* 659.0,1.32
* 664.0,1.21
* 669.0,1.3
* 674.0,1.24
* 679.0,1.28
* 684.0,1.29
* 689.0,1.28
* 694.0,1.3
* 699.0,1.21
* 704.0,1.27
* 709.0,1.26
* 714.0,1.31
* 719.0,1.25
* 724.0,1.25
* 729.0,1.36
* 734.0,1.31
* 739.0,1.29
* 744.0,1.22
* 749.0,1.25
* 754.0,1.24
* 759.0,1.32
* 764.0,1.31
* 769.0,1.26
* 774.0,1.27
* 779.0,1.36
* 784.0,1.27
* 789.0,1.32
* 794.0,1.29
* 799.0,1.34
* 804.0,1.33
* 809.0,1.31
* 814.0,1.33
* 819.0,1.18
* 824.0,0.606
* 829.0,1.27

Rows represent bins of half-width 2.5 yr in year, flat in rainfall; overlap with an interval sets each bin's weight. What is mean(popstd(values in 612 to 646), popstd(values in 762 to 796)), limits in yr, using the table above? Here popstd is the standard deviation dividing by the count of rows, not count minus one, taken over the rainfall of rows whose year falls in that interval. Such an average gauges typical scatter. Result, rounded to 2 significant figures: 0.036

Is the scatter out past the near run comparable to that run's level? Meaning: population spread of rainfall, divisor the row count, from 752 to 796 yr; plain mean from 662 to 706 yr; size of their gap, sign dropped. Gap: 1.23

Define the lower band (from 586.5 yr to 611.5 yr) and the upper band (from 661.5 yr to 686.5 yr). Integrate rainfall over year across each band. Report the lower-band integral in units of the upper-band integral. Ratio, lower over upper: 0.962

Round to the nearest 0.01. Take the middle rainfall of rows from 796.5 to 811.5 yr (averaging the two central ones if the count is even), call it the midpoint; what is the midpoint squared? 1.77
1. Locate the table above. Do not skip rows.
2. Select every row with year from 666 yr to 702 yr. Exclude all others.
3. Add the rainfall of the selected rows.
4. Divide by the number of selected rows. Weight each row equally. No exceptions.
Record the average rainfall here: 1.271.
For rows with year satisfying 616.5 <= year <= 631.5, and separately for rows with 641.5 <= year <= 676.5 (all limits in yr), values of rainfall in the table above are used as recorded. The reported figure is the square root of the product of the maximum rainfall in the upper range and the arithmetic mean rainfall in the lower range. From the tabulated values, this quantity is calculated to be 1.30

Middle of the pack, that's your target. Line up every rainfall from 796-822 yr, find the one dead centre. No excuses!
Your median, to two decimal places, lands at 1.33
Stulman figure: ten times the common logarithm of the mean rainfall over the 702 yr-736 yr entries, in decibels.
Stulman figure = 1.10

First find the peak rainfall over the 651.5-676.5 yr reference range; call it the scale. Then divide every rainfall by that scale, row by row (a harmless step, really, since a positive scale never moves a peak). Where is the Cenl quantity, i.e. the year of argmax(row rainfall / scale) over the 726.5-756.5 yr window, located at 729.0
